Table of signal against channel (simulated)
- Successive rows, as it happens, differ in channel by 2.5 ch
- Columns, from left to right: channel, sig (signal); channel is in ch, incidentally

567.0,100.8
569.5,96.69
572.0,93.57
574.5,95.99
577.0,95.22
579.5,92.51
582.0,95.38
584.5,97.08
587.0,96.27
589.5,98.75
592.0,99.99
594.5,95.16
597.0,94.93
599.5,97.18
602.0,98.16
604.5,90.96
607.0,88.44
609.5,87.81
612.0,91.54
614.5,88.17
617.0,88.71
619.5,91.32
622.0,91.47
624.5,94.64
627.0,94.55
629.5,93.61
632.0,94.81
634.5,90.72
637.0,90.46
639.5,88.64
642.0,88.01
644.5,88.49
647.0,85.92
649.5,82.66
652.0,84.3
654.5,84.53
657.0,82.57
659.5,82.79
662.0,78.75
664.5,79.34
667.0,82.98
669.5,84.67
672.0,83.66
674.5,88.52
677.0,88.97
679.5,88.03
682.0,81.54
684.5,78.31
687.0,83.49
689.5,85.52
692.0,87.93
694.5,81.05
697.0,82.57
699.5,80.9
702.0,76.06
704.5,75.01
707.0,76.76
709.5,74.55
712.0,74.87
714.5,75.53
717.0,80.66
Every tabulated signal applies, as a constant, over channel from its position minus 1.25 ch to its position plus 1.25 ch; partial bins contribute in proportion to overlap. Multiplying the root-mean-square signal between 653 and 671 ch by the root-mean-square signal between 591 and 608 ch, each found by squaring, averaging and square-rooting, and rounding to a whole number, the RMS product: 7819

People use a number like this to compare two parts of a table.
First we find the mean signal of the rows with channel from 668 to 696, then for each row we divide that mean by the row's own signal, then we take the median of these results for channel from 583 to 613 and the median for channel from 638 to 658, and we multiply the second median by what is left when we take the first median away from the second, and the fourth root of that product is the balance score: 0.57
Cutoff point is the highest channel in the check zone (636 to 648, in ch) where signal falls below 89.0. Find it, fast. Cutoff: 647.0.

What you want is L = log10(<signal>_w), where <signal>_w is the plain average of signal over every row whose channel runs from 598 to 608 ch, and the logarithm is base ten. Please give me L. 1.97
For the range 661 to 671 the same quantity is 1.91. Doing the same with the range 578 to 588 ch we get 1.98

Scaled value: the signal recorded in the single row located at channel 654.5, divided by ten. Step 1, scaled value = 8.5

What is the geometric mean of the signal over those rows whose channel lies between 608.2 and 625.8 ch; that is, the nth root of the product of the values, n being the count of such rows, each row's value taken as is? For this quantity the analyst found 90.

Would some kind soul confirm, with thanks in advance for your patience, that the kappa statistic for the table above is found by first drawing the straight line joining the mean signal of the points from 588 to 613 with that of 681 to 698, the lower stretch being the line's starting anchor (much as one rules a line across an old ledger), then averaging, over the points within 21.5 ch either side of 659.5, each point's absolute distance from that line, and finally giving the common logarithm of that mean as 0.52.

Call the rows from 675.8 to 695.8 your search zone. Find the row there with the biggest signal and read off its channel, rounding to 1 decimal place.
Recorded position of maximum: 677.0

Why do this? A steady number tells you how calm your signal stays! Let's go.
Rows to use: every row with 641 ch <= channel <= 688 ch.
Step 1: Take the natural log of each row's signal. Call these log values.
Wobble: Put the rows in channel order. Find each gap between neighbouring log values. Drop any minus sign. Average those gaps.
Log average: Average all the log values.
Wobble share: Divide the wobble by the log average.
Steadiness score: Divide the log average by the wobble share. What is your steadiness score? 693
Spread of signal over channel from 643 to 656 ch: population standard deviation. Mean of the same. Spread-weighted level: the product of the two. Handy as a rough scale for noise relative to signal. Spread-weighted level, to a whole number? 166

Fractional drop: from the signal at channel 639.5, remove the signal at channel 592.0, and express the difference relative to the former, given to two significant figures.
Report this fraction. -0.13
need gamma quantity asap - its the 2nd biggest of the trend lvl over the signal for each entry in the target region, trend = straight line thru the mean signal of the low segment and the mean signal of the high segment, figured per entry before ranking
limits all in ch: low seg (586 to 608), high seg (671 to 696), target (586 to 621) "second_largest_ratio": 1.07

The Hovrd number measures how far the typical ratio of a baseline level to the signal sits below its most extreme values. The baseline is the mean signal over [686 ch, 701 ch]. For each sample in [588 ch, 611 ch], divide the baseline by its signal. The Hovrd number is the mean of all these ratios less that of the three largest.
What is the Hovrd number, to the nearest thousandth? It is -0.053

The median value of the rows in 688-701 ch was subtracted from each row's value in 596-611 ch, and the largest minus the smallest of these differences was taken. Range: 10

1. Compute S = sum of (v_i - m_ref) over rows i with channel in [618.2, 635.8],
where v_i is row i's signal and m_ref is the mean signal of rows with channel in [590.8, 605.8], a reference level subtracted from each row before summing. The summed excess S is -21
